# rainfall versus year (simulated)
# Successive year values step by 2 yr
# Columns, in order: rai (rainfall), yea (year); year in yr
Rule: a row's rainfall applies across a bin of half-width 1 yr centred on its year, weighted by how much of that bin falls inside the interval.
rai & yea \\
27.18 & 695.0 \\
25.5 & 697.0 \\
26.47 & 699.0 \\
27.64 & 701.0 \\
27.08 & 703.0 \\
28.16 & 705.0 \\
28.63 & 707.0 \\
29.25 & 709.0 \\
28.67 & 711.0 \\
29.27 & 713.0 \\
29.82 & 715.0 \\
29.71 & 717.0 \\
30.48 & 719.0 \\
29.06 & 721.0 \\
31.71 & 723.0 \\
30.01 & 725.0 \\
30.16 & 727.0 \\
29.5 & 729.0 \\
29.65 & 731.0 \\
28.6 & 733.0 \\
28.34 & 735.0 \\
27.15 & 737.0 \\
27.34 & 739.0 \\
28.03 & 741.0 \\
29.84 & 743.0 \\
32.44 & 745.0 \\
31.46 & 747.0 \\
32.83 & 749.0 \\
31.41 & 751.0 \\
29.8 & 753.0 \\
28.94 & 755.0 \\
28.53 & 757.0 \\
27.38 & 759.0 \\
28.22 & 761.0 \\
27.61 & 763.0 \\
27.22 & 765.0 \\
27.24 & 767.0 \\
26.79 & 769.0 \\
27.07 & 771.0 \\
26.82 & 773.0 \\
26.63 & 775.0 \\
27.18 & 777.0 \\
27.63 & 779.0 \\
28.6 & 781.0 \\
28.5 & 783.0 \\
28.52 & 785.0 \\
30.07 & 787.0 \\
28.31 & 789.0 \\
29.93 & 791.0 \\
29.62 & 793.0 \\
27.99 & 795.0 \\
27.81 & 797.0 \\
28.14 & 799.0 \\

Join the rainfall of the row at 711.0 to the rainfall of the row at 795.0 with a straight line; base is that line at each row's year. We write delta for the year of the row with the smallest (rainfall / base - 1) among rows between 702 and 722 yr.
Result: 703.0 yr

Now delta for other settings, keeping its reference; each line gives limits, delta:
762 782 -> 775.0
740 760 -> 759.0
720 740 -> 737.0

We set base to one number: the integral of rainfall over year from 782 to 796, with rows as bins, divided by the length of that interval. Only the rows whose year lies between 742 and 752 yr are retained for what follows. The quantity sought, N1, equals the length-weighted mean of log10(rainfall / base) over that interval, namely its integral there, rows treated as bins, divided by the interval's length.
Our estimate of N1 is 0.04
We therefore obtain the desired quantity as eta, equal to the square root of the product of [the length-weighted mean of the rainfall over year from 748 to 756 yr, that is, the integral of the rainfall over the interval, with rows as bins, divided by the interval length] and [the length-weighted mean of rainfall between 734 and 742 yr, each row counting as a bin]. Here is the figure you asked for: 29.2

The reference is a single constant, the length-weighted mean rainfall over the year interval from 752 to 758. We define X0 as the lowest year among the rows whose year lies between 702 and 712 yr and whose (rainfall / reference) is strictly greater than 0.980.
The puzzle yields 707.0 yr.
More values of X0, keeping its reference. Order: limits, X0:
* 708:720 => 709.0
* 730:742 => 731.0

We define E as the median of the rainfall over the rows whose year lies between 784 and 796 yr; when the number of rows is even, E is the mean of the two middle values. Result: 29.1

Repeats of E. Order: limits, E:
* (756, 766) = 27.6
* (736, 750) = 29.8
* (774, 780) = 27.2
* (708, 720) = 29.5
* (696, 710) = 27.6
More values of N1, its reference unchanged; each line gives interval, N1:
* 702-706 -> -0.02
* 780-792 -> 0.00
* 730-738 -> -0.01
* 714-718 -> 0.01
